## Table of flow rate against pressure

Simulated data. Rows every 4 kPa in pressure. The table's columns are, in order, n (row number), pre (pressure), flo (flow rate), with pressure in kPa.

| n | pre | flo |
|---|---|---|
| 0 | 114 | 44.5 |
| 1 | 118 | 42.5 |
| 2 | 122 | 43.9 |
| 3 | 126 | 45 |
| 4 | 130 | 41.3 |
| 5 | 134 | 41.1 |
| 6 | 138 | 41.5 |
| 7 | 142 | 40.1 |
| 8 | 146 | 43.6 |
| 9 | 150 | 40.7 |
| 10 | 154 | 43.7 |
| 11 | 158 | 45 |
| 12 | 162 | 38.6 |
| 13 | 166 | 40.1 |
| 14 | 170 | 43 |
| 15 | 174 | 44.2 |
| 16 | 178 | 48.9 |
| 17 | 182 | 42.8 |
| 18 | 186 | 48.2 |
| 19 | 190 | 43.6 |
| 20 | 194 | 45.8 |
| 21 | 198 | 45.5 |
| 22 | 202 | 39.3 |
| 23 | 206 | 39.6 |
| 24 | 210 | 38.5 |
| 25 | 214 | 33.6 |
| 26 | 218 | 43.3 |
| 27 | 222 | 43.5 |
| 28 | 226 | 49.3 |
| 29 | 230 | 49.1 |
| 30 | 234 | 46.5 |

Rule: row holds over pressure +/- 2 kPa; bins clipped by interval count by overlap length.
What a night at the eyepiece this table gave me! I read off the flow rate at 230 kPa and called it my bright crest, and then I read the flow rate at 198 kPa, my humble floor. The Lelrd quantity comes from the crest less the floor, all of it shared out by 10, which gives 0.36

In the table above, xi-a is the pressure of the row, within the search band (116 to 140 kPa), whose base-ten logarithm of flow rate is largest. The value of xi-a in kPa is 126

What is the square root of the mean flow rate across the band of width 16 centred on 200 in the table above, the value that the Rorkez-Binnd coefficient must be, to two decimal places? 6.52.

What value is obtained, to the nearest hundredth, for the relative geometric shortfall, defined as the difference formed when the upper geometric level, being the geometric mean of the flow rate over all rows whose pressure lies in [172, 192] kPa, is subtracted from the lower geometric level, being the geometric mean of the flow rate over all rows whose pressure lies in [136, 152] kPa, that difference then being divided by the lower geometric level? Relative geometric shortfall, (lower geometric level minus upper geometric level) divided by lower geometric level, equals -0.10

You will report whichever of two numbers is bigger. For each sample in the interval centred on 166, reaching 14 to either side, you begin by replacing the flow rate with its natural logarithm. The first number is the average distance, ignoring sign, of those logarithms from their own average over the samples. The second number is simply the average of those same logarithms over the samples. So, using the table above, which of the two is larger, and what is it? 3.77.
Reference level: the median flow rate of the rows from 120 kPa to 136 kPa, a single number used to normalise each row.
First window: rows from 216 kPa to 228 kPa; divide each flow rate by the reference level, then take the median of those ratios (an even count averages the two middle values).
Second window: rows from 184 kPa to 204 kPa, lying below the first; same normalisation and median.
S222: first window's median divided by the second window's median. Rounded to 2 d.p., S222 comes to 0.96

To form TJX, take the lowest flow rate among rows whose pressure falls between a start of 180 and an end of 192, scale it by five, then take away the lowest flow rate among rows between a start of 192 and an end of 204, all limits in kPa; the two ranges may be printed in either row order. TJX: 175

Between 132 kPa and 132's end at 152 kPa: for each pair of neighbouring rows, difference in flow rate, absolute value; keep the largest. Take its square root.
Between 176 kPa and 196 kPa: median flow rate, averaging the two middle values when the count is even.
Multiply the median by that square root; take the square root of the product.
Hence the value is 9.3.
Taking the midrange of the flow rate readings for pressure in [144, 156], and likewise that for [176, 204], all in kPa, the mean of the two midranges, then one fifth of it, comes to 8.63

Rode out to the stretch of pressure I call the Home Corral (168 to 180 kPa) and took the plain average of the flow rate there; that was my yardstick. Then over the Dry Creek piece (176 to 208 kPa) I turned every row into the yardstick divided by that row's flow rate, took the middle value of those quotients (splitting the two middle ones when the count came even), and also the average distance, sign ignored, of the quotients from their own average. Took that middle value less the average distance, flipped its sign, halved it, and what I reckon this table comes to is -0.475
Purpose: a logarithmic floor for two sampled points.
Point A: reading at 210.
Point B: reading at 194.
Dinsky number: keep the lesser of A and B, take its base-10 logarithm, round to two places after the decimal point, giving 1.59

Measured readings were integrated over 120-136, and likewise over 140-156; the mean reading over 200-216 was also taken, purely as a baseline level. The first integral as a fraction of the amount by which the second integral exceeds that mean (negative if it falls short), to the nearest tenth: 1.1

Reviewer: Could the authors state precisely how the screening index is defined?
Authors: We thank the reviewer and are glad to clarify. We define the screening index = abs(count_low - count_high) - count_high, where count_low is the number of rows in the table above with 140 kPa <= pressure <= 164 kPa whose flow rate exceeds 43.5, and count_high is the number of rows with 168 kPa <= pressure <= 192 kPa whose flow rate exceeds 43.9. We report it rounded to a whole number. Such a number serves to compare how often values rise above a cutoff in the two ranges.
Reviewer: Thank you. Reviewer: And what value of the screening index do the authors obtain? -3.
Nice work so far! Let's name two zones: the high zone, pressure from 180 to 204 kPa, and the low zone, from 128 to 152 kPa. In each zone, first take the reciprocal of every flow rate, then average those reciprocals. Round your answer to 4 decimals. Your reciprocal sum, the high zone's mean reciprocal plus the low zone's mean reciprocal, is 0.0469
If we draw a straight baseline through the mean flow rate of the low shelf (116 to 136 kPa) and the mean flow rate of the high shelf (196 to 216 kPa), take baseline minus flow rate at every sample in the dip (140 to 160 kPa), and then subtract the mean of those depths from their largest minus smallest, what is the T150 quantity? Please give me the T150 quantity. 6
